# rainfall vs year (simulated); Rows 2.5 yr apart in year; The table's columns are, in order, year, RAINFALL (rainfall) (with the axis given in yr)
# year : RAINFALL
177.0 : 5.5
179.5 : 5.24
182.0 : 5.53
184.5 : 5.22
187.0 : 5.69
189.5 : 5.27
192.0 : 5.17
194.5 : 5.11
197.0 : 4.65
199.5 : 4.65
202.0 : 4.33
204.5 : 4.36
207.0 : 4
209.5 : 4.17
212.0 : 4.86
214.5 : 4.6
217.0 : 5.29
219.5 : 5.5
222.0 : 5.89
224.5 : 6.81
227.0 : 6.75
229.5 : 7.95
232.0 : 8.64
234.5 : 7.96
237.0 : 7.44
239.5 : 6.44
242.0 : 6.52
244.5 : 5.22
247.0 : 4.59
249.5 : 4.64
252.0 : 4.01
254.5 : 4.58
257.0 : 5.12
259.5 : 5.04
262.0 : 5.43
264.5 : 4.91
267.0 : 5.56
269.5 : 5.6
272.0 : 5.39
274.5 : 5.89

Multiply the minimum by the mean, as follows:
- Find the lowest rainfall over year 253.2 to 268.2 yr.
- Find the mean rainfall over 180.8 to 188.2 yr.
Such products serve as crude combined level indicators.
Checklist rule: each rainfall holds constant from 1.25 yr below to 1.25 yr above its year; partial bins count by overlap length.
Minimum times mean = 25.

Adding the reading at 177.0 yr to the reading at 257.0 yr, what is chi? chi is 10.6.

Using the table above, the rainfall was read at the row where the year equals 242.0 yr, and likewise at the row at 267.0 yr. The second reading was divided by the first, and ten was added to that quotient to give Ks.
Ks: 10.9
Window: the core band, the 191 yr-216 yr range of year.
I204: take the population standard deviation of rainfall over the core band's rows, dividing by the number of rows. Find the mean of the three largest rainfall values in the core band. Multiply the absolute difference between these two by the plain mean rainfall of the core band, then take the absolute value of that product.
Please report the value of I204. 21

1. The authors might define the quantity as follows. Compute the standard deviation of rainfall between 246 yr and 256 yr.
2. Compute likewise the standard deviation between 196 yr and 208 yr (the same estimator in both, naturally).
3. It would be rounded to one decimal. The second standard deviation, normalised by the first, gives 0.9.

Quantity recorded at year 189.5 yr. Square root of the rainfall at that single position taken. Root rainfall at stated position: 2.30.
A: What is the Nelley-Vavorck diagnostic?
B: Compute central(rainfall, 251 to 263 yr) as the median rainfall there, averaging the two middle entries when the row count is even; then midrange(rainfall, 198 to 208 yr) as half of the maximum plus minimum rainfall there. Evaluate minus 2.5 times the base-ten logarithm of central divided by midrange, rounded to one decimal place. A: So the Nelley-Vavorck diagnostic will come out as -0.2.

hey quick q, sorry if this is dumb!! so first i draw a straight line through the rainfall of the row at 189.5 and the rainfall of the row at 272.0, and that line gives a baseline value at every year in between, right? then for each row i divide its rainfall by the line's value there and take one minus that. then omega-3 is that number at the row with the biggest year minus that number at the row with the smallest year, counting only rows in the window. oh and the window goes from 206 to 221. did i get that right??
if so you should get -0.28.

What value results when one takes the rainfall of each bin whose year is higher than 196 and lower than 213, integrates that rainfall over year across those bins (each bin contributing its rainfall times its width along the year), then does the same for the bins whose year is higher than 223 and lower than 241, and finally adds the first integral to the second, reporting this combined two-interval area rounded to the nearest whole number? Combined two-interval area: 208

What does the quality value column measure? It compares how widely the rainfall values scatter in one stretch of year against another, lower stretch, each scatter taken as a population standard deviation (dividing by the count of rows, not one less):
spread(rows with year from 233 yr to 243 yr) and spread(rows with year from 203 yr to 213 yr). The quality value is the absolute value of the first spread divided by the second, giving 2.0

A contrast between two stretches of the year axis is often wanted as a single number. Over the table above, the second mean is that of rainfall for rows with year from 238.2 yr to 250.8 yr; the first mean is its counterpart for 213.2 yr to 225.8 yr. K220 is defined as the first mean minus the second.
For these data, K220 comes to 0.1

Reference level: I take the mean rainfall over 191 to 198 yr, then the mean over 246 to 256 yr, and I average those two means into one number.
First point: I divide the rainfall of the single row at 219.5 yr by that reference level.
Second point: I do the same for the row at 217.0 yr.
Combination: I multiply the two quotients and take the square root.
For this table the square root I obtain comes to 1.14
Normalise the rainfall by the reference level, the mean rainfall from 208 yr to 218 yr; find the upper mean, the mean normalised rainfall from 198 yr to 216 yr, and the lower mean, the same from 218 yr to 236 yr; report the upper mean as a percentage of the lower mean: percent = 63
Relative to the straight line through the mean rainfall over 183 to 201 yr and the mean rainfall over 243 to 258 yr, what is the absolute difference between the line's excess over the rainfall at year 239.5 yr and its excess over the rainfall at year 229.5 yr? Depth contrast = 1.4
